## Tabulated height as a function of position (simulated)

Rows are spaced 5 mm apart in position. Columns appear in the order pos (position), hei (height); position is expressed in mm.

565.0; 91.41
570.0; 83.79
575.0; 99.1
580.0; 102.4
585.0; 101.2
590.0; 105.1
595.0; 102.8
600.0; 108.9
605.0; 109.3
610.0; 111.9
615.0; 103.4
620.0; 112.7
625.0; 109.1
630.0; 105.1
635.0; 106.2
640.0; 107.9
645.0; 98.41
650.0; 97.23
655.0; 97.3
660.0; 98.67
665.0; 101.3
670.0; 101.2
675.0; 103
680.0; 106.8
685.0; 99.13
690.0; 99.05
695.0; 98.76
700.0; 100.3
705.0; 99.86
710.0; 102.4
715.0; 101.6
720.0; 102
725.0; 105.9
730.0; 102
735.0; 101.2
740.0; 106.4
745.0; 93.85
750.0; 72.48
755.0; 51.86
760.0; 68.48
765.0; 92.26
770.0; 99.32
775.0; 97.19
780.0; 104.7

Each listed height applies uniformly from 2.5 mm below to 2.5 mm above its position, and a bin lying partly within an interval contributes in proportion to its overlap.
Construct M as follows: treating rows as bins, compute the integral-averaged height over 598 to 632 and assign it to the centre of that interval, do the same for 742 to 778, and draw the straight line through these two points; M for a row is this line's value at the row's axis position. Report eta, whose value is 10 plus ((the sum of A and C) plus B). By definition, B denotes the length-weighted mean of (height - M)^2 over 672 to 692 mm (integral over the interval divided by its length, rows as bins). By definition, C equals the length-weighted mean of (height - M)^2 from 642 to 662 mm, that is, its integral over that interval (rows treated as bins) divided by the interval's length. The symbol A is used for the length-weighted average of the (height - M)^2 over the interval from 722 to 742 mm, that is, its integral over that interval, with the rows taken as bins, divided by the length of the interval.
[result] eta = 324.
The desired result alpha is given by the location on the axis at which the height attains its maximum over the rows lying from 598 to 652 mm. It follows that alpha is 620.0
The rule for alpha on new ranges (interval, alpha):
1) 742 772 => 770.0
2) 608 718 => 620.0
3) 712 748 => 740.0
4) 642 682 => 680.0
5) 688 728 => 725.0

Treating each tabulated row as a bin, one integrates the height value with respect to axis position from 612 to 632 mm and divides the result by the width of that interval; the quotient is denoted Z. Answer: 108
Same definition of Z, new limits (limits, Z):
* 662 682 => 103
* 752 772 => 77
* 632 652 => 103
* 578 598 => 103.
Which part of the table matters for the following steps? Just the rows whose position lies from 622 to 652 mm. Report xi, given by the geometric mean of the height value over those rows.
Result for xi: 104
